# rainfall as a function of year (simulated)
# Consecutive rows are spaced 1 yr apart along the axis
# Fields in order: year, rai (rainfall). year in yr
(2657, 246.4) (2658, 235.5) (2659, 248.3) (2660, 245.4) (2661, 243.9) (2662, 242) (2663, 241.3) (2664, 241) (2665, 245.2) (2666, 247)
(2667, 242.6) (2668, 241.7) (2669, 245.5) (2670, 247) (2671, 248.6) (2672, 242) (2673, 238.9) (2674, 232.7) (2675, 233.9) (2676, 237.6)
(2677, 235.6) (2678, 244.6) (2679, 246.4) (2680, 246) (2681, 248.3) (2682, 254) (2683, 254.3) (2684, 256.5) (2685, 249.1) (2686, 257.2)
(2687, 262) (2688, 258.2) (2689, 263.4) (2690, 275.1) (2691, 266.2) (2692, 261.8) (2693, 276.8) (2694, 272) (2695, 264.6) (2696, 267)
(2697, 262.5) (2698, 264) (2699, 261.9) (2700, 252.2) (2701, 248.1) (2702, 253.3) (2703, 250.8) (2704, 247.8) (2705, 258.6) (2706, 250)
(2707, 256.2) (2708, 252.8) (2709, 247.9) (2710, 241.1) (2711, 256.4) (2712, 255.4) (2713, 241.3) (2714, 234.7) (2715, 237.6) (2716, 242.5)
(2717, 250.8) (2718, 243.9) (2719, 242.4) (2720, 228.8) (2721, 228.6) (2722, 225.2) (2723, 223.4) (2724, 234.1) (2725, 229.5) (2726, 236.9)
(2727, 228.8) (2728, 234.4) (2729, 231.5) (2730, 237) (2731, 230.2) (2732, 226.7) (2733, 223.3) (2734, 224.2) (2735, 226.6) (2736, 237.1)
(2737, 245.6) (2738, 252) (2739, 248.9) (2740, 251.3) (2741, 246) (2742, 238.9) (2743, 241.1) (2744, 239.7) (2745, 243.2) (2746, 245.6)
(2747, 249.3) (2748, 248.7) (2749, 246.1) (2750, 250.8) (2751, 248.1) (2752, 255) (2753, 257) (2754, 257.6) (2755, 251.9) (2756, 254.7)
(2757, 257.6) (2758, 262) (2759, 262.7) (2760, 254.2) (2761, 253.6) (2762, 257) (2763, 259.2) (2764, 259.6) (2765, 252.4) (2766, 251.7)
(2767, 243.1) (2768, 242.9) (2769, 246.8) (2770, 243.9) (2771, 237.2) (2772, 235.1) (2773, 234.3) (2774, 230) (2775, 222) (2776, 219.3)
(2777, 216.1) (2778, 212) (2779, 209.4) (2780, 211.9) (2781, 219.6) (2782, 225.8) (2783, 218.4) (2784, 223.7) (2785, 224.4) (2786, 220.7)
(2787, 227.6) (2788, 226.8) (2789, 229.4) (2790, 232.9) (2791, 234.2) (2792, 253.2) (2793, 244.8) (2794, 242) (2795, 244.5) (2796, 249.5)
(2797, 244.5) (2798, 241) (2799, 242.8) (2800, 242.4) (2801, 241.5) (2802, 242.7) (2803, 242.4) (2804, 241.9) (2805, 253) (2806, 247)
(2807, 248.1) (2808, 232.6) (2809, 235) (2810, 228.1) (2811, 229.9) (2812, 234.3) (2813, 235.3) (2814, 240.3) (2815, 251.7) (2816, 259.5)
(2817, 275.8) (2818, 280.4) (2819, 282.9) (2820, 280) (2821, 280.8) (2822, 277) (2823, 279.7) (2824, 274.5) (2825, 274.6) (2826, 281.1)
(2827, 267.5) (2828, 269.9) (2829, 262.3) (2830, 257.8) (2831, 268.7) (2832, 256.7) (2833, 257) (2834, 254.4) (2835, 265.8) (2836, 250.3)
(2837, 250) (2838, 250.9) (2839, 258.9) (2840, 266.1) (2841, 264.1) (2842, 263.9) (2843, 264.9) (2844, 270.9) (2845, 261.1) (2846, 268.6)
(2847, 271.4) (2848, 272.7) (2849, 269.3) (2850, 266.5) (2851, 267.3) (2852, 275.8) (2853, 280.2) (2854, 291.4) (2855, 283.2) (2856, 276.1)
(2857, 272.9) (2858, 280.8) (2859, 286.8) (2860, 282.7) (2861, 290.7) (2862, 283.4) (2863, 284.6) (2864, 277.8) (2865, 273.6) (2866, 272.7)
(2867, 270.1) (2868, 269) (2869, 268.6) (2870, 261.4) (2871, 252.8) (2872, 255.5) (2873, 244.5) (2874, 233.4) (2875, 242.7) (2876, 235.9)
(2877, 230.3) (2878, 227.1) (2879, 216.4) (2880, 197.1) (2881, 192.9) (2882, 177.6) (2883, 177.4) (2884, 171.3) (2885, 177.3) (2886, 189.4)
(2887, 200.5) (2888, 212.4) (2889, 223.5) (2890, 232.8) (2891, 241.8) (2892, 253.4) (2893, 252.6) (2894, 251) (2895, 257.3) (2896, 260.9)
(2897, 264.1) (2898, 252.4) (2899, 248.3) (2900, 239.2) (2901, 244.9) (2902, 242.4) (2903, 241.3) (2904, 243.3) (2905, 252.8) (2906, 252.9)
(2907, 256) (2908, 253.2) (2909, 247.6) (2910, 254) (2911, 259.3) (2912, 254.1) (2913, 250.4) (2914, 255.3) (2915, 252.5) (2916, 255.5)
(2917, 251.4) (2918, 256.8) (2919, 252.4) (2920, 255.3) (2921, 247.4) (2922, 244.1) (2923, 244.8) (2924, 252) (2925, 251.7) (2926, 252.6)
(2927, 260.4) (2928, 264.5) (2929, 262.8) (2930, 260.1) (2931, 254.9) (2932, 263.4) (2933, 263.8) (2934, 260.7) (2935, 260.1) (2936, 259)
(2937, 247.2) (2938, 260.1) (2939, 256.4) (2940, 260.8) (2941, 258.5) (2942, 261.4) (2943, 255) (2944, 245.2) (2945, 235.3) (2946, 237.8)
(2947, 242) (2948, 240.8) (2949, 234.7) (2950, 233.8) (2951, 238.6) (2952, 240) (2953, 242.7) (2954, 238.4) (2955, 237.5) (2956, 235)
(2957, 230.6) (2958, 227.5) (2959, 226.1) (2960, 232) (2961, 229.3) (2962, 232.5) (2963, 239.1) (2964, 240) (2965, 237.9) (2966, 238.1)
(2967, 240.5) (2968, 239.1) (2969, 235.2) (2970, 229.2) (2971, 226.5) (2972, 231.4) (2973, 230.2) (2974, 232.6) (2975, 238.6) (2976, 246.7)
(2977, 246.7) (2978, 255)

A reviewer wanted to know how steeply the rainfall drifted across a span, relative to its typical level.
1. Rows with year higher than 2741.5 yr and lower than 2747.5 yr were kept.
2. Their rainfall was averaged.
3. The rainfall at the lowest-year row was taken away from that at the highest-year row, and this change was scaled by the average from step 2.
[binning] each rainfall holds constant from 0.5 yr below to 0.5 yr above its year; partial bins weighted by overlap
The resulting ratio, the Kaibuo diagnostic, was 0.04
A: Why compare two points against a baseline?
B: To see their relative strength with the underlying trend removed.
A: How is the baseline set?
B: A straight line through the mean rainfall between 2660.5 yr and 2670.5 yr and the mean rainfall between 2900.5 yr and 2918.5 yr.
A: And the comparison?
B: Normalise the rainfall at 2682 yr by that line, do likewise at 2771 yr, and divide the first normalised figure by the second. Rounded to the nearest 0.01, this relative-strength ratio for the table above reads 1.08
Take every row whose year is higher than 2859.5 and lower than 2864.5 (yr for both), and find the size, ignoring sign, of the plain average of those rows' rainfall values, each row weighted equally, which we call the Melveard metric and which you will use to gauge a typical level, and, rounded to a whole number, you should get 284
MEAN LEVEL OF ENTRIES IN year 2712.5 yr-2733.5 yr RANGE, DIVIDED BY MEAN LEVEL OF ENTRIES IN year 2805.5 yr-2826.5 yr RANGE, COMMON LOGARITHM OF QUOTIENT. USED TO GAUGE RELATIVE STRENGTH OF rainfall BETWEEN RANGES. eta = -0.043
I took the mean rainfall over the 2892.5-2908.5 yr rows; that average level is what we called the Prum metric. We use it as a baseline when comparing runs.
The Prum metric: 251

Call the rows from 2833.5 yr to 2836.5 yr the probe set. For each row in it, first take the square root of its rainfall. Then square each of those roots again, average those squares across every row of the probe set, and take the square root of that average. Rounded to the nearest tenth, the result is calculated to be 16.0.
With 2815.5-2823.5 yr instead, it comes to 16.6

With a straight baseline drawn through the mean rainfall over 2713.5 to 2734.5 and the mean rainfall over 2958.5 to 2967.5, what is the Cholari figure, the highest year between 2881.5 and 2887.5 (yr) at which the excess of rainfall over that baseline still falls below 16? 2887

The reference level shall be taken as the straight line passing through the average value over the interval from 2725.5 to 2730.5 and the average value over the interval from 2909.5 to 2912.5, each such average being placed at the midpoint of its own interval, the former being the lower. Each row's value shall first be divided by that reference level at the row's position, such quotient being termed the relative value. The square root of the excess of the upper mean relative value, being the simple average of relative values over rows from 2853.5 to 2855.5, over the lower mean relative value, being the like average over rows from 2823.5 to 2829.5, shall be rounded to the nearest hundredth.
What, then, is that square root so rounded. 0.22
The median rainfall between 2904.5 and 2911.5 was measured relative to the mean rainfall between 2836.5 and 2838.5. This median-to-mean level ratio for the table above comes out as 1.01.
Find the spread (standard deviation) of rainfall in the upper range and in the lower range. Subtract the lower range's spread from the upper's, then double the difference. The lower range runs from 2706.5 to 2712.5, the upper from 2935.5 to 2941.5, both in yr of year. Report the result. -2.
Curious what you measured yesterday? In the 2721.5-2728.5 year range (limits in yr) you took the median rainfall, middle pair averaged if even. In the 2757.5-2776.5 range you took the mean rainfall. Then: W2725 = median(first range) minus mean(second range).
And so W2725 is -16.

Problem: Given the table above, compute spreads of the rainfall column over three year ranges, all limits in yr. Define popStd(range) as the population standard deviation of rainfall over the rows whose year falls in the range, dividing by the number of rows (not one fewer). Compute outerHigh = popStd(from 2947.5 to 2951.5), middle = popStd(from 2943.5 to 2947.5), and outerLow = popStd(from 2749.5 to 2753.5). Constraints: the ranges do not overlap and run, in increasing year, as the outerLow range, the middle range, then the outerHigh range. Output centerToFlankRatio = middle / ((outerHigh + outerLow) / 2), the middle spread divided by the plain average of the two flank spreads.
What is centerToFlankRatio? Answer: 1.2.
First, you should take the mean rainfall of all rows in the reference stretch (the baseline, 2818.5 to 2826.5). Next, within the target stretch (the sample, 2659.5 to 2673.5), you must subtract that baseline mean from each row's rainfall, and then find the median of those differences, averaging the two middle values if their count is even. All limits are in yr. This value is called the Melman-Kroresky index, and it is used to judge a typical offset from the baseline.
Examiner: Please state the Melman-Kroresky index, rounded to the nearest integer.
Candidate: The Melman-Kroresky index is -36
